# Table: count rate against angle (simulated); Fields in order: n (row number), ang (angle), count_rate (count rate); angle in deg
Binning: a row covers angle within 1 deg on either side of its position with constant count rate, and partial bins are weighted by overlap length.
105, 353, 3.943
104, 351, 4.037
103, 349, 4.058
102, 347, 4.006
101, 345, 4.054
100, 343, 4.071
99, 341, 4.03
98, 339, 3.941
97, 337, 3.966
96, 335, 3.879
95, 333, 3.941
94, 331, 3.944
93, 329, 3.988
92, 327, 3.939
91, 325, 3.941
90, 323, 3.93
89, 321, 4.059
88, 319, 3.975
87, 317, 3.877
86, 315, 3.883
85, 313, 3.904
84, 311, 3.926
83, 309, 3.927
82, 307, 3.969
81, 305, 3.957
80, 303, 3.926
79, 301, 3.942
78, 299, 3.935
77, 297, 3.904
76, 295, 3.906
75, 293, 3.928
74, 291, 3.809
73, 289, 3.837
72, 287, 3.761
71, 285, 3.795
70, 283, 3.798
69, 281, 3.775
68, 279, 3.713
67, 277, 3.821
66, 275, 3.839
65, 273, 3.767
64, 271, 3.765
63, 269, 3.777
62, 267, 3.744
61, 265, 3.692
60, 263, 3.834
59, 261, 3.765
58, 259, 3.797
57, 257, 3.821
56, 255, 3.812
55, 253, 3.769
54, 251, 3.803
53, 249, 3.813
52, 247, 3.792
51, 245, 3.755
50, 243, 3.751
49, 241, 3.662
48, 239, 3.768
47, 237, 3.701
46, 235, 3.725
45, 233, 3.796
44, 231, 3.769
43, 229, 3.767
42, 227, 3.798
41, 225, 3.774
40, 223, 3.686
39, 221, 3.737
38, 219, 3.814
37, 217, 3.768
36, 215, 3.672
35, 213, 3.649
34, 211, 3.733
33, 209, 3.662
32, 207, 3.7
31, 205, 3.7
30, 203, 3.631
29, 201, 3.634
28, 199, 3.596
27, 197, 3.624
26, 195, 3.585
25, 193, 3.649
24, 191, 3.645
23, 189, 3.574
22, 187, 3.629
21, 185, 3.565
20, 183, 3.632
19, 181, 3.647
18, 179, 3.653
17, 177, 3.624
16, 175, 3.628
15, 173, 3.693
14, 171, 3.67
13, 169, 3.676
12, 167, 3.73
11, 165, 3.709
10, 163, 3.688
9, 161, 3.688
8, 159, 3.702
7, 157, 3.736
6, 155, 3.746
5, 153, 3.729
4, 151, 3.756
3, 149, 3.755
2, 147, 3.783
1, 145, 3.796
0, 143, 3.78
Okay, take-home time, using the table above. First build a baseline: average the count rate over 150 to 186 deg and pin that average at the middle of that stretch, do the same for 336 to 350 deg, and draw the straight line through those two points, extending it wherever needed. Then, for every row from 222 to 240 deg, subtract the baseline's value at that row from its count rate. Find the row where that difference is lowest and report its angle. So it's 237 deg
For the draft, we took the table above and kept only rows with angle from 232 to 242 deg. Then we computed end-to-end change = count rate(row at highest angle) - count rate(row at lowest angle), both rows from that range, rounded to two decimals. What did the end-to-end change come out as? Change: -0.13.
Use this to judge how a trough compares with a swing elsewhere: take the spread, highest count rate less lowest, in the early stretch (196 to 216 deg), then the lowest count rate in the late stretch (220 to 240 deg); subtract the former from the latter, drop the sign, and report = 3.549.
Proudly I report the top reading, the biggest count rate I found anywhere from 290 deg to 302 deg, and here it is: 3.942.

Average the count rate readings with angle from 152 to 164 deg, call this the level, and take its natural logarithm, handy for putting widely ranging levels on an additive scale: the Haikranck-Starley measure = 1.31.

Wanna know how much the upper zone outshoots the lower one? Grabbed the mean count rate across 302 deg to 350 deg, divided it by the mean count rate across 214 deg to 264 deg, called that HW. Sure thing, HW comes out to 1.052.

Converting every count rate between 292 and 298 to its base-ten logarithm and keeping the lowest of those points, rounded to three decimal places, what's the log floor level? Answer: 0.592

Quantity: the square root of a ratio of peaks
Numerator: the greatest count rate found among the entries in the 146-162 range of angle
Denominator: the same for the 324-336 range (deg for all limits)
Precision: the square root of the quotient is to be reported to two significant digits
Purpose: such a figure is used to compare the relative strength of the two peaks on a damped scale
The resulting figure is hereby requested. 0.97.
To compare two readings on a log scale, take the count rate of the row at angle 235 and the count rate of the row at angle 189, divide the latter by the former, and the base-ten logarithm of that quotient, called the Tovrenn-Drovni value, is -0.018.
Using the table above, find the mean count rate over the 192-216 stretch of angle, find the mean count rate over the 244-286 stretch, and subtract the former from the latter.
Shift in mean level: 0.13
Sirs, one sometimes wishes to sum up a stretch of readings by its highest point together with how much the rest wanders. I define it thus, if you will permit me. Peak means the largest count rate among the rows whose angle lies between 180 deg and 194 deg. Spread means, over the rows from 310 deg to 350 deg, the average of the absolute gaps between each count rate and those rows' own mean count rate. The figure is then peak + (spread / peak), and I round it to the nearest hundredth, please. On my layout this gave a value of 3.66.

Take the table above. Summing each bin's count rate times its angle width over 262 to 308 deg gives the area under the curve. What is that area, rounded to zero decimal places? 176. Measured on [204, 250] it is 172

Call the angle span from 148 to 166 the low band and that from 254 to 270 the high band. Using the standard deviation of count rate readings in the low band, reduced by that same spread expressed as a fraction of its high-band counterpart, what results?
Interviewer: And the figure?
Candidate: -0.56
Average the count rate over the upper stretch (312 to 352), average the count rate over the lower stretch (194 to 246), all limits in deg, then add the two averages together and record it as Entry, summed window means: 7.68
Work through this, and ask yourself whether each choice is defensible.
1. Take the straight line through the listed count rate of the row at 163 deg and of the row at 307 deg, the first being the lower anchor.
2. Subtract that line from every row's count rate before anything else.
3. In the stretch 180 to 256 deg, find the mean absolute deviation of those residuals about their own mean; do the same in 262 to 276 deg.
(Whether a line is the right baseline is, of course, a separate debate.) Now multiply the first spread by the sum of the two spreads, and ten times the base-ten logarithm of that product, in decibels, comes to -25.4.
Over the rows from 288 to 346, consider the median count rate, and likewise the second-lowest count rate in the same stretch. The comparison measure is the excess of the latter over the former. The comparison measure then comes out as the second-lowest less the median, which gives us -0.10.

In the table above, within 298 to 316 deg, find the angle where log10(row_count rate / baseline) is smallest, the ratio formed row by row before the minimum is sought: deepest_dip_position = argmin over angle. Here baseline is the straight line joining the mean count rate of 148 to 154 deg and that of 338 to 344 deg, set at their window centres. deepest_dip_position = 315 deg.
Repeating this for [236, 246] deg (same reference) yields 241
